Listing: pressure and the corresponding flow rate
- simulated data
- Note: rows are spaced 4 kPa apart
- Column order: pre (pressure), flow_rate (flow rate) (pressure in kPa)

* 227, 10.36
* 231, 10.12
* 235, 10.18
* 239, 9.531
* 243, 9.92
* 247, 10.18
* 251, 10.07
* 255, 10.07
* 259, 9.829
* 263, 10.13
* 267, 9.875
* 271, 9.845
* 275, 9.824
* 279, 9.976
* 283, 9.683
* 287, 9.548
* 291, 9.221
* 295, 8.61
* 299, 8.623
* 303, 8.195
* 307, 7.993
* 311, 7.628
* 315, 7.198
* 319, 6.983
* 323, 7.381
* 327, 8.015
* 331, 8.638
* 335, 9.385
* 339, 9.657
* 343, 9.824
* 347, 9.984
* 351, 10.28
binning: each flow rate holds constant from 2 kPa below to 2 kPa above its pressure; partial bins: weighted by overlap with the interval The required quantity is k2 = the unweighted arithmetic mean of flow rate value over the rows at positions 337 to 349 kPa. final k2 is 9.8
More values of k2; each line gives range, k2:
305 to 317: 7.6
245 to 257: 10.1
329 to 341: 9.2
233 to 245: 9.9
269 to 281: 9.9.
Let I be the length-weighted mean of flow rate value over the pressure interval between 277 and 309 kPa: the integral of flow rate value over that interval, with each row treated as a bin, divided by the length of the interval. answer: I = 9.0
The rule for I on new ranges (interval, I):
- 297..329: 7.8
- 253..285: 9.9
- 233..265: 10.0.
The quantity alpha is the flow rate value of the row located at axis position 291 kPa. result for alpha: 9.221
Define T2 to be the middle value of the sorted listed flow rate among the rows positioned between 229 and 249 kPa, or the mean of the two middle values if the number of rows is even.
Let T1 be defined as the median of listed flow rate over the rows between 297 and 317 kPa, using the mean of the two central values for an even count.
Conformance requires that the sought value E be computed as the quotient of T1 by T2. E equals 0.79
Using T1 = 8.0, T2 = 10.1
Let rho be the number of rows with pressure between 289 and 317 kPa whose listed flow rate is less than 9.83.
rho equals 7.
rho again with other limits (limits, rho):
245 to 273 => 1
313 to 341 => 7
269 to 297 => 5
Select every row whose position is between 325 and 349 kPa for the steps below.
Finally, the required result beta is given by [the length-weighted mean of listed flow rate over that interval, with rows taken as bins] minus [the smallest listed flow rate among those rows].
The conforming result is 1.24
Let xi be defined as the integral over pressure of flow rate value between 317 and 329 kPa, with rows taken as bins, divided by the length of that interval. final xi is 7.5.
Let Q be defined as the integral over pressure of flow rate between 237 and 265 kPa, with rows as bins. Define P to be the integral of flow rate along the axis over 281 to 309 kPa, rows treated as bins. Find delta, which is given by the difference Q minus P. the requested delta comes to 31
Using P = 247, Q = 279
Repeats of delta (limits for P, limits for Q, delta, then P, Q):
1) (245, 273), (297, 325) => -64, 280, 216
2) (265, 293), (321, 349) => -20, 272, 252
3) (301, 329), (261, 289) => 62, 214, 276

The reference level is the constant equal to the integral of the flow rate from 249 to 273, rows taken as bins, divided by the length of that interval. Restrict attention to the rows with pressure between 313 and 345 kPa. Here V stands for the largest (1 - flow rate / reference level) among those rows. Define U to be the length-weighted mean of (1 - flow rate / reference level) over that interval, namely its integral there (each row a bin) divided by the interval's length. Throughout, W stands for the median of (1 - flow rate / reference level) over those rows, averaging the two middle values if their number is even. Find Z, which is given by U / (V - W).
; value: 1.2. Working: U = 0.16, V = 0.300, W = 0.16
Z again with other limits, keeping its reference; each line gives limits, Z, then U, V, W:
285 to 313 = 1.5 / 0.14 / 0.235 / 0.14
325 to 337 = 2.1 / 0.13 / 0.196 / 0.13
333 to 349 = 0.7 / 0.03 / 0.059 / 0.02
